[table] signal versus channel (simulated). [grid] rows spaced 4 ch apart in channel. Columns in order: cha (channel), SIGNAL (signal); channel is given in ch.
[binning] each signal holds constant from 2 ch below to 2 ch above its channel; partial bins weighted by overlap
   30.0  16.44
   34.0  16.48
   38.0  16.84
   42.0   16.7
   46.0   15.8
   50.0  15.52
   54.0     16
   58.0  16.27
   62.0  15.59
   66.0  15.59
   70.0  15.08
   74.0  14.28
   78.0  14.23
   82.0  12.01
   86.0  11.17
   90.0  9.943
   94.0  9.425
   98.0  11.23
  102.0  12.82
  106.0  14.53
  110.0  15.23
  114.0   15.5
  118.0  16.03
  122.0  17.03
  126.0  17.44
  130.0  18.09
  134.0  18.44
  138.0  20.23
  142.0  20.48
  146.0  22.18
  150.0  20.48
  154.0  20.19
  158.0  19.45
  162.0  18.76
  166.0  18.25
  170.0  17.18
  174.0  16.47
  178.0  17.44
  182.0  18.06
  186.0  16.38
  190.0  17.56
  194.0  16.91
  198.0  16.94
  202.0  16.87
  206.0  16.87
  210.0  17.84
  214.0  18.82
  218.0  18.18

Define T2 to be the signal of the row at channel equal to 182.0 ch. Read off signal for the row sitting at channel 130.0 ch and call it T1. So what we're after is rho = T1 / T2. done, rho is 1.00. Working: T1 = 18.09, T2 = 18.06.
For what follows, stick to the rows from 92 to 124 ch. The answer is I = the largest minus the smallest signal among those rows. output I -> 8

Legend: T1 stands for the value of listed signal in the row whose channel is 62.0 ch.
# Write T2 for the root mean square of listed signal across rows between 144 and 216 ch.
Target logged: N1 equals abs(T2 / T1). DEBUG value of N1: 1.17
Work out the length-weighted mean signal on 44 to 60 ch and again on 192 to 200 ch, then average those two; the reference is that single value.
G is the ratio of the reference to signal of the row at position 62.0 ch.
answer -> 1.05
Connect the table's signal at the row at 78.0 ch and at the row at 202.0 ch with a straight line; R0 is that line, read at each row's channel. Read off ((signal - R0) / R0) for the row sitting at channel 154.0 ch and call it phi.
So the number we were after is 0.27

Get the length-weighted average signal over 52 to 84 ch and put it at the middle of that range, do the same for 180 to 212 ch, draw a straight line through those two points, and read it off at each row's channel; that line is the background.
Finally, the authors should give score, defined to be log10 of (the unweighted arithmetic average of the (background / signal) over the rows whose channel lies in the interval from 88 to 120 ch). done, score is 0.090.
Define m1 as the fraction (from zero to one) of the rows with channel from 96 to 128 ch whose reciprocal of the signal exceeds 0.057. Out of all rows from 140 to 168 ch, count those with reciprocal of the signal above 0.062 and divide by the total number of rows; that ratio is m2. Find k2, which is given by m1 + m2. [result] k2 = 1.0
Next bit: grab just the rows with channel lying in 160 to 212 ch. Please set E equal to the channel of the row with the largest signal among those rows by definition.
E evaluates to 162.0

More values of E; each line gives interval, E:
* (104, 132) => 130.0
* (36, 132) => 130.0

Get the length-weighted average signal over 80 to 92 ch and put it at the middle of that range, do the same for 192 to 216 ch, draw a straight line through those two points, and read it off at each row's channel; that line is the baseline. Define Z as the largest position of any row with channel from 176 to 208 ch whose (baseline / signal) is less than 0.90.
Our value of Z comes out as 182.0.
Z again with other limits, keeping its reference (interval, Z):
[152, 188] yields 182.0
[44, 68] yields 66.0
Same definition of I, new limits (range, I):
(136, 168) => 4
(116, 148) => 6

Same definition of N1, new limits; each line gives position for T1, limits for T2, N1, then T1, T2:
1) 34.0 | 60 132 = 0.87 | 16.48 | 14.4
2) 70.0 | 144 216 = 1.21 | 15.08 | 18.2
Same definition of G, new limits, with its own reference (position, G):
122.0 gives 0.96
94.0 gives 1.74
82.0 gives 1.37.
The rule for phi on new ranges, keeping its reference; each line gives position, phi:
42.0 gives 0.24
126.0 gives 0.14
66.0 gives 0.12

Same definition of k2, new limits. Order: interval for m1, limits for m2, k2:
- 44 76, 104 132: 1.6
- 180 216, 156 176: 0.6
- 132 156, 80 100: 1.0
